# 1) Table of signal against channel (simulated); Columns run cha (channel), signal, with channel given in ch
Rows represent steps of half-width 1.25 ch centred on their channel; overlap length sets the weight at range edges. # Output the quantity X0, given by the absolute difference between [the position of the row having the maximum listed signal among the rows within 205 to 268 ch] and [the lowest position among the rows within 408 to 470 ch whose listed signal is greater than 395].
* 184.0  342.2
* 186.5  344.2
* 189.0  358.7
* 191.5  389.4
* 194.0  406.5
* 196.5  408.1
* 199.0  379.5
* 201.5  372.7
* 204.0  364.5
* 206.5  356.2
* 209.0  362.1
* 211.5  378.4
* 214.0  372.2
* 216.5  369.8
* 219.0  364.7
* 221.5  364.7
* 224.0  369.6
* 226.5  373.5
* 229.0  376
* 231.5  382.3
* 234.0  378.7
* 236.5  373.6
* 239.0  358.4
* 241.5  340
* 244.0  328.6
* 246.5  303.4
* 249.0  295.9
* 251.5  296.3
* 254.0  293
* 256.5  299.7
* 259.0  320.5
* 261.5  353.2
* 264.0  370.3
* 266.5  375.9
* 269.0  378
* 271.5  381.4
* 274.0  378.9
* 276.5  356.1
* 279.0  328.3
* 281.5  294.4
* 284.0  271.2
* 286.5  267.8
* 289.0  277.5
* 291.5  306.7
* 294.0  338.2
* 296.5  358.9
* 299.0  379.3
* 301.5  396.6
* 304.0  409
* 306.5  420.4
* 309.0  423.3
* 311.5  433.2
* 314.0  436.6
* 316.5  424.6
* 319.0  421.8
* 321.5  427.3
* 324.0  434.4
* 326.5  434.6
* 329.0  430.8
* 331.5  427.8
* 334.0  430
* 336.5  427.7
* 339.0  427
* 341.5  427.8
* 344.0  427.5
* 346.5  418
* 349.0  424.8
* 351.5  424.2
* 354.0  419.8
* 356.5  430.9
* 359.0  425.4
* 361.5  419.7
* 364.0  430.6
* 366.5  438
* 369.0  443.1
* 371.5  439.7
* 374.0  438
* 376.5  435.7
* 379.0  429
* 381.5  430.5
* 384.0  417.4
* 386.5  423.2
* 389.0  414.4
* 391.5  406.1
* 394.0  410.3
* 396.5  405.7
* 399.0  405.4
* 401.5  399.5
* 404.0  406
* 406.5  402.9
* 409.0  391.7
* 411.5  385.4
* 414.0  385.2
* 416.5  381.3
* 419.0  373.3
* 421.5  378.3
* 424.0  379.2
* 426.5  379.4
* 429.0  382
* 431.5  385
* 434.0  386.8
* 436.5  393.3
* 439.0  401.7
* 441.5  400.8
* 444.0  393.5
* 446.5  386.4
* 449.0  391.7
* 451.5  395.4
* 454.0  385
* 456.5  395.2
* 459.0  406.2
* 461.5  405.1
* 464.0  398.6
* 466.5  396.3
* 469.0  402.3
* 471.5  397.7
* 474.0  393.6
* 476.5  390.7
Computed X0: 207.5 ch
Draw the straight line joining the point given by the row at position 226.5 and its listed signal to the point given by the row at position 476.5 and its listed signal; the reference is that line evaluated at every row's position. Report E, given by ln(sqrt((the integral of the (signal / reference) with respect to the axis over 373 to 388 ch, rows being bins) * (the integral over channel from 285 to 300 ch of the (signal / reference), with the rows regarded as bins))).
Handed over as 2.68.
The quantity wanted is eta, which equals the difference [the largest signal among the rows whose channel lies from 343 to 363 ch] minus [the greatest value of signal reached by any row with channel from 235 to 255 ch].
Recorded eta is 57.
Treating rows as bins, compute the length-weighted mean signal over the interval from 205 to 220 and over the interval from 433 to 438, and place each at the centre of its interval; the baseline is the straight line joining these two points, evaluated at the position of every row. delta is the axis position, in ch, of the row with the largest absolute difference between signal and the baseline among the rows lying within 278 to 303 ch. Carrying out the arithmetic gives 286.5 ch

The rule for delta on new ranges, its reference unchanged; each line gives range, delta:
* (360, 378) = 369.0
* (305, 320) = 314.0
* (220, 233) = 231.5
